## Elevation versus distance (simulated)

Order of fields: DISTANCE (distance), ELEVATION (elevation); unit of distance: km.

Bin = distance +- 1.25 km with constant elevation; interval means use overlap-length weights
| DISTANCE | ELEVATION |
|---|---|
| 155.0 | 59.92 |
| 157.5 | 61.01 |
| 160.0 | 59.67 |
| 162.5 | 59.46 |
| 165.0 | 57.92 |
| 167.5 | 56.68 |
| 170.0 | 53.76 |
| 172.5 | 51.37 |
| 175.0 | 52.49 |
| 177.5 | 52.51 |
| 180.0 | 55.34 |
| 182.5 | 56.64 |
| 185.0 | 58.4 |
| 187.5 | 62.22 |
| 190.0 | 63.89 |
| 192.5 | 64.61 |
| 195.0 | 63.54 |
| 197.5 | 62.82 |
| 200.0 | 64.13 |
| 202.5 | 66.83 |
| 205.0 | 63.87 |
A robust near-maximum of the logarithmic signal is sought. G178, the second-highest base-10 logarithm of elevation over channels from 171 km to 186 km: 1.75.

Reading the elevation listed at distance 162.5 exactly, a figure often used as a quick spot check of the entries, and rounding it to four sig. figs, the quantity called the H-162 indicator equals 59.46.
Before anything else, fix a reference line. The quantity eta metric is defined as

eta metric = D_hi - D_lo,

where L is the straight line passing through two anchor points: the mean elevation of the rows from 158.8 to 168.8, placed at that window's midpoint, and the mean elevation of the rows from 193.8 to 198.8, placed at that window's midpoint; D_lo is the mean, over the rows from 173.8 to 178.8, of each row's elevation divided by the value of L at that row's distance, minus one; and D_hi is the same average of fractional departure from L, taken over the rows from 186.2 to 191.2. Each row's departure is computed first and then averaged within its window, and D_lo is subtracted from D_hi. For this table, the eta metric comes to 0.14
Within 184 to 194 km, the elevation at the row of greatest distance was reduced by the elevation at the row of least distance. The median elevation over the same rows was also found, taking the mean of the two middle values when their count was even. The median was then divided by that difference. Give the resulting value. 10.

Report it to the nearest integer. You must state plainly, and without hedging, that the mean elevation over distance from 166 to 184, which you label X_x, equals 54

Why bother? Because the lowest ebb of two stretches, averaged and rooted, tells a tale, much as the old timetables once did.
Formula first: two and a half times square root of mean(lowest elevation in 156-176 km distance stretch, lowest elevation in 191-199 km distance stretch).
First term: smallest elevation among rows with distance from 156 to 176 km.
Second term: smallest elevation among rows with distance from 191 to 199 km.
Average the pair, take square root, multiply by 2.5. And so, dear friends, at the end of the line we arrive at 18.9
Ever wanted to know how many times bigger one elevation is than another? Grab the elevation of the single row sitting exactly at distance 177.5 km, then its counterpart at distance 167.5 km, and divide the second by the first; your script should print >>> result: 1.08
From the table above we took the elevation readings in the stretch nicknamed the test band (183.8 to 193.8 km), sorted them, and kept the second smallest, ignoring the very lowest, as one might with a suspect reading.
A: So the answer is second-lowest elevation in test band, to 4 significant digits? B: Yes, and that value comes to 62.22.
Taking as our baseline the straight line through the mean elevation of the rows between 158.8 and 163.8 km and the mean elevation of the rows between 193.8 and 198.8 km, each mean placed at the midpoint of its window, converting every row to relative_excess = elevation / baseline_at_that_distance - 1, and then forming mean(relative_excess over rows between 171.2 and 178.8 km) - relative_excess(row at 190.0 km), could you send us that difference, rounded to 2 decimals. -0.17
